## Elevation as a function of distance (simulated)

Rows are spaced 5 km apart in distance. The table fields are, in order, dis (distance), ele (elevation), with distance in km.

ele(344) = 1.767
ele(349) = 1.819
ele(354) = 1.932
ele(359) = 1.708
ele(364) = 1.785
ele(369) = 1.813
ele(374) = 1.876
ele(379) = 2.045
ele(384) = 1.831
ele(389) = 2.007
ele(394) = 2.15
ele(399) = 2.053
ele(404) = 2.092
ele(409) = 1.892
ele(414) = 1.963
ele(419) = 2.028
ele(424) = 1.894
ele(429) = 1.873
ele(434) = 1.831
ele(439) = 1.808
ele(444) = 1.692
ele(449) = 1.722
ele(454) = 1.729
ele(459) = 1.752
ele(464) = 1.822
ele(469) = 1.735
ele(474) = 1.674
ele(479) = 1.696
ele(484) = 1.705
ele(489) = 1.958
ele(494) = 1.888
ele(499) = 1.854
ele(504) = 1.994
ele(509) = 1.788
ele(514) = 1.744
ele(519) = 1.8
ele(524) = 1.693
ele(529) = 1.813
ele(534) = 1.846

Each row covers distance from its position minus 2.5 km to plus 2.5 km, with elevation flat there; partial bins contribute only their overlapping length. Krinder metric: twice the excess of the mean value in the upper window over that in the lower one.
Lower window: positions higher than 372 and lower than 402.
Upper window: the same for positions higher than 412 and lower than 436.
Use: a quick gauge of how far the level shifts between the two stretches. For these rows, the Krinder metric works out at -0.2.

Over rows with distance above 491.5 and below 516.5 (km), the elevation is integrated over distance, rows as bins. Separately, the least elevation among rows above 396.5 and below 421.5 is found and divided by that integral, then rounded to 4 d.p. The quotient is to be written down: 0.0408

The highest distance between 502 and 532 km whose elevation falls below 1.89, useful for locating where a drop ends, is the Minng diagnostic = 529 km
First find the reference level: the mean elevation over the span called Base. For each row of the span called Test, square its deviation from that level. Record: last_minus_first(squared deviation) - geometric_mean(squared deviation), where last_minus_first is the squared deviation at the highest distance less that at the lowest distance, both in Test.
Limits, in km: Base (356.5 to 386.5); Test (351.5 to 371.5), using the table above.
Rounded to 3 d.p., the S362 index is -0.012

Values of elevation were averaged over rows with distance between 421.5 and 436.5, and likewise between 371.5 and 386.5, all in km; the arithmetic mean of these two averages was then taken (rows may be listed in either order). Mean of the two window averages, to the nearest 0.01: 1.89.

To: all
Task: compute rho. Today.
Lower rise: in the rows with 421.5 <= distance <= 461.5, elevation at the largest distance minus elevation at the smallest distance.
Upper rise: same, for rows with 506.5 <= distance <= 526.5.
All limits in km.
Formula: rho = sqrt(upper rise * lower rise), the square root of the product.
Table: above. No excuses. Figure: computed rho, 0.116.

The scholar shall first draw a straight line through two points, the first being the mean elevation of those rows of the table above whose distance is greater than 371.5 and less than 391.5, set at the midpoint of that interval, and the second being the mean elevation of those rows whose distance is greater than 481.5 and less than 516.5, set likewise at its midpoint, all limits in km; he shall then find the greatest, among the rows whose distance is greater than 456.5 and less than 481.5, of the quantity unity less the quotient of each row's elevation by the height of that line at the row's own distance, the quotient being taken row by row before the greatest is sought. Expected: 0.10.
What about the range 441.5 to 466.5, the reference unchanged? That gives 0.11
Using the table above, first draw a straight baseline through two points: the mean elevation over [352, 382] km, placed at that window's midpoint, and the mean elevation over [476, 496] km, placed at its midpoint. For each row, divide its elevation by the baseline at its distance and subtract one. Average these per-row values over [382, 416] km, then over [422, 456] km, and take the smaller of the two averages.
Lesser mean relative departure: -0.02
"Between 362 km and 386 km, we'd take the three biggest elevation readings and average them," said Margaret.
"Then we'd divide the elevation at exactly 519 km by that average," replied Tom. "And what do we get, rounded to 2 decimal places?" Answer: 0.94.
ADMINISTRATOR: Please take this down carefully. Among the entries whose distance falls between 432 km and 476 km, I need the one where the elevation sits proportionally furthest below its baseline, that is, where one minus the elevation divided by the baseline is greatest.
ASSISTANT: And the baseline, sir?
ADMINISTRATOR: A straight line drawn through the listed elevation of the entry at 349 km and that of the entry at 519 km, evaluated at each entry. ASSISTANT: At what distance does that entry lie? 474 km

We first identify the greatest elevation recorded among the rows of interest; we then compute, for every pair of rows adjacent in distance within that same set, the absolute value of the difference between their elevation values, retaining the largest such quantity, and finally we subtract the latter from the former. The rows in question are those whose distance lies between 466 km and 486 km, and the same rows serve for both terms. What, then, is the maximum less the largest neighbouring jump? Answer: 1.67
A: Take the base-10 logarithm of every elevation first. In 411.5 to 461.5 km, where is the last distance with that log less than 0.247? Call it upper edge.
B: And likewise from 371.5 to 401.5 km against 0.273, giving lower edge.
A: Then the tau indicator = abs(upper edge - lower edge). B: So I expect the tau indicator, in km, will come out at 75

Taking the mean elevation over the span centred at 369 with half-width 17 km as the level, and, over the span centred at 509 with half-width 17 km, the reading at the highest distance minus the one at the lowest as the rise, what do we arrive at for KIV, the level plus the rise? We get 1.66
